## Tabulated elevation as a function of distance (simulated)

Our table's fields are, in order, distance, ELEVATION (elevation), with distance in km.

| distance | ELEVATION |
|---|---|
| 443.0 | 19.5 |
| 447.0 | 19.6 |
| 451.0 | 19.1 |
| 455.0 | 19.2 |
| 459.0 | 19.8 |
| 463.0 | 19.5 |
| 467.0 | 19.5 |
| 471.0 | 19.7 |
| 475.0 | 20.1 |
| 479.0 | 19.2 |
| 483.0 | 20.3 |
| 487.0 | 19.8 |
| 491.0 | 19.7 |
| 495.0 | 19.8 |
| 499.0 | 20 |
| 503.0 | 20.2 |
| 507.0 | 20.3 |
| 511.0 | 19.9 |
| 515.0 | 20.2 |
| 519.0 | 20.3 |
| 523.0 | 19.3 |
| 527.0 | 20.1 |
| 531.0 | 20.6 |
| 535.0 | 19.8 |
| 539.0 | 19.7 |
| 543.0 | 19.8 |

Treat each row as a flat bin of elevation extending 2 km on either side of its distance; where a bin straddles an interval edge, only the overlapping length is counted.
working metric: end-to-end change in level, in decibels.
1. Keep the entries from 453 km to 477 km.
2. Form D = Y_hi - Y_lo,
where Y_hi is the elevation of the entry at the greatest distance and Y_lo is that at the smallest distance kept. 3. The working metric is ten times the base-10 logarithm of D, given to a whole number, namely 0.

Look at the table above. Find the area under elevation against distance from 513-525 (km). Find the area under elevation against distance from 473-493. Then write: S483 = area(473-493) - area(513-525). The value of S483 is 157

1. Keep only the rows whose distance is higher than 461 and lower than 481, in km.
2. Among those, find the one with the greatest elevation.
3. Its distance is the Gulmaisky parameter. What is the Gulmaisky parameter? 475.0 km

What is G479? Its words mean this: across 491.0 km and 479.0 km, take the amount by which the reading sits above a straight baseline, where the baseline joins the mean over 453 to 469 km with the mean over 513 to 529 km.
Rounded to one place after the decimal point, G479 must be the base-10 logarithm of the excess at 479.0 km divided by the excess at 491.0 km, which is 1.1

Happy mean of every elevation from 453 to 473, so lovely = 19.5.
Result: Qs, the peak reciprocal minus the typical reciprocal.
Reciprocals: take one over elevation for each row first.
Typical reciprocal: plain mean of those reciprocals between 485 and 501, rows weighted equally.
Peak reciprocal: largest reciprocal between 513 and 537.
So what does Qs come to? 0.0014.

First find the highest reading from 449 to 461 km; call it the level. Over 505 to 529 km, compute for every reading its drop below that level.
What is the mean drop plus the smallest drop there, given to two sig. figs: -0.72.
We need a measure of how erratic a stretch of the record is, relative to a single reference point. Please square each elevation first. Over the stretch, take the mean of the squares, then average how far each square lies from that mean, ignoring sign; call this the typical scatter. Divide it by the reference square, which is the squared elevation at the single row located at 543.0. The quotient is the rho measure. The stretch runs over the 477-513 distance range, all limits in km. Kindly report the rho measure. 0.026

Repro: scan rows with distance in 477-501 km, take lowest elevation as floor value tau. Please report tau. 19.2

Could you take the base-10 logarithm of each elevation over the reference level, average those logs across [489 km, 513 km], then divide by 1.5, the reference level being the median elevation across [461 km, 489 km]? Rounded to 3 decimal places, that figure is 0.004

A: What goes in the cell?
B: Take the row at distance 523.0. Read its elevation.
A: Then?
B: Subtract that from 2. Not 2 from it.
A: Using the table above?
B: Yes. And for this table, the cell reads -17.3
